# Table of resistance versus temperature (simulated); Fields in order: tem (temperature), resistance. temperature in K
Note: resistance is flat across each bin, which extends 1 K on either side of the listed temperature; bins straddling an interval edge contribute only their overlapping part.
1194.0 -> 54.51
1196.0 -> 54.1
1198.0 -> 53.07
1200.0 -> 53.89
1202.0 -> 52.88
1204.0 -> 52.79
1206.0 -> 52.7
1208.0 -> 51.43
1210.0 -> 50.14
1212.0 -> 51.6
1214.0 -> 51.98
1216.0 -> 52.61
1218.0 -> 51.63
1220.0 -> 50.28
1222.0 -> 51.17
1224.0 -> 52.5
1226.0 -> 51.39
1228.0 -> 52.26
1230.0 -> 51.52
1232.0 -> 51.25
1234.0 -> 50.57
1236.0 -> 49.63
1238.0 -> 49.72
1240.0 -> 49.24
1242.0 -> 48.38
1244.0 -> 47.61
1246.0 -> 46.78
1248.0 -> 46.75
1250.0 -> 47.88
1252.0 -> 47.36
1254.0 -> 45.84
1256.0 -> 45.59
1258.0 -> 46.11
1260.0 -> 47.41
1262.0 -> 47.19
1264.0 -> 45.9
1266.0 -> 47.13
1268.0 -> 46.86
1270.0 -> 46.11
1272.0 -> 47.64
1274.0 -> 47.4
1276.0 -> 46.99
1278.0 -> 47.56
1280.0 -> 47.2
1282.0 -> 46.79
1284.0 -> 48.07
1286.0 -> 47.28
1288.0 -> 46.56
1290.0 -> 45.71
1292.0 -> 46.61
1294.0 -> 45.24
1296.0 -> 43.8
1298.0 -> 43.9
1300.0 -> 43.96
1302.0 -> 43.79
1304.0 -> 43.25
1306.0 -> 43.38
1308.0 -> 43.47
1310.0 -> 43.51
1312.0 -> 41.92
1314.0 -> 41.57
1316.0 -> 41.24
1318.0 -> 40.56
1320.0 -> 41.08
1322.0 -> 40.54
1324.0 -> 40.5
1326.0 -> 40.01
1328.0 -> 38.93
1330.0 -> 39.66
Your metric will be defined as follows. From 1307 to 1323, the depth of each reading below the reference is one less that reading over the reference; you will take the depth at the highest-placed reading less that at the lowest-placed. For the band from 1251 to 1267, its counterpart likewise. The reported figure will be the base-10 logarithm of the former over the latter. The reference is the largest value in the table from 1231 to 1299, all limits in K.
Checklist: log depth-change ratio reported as 1.1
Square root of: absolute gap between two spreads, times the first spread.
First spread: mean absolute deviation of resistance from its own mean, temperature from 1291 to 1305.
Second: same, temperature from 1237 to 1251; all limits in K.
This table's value 0.1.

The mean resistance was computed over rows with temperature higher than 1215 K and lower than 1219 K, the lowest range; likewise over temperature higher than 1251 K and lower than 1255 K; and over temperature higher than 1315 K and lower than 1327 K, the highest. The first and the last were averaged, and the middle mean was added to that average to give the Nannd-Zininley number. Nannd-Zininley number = 93.0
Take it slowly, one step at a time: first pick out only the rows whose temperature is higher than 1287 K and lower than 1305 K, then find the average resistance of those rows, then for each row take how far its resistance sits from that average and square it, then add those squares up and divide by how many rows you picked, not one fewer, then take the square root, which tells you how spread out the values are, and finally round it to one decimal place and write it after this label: 1.2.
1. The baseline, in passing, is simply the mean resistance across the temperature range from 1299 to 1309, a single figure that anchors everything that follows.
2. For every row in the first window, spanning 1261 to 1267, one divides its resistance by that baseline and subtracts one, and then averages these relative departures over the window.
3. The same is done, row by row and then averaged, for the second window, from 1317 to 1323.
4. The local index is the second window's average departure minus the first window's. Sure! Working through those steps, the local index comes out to -0.138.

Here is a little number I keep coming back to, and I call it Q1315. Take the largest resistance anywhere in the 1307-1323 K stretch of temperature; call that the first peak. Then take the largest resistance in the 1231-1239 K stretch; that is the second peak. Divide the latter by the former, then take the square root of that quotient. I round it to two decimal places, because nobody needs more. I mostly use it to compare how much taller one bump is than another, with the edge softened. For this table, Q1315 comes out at 1.09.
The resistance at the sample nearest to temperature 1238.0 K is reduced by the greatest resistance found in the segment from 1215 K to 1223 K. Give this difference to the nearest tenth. -2.9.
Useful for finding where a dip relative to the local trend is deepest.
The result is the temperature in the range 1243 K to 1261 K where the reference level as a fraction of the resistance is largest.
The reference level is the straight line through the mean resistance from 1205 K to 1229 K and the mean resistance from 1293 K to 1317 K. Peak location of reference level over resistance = 1256.0 K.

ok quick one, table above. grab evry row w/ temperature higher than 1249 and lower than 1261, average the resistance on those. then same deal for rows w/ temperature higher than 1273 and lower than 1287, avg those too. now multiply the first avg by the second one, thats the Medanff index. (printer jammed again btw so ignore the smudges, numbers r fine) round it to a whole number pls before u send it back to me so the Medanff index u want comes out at 2210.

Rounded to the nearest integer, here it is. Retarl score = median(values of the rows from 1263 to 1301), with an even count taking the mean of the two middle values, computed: 47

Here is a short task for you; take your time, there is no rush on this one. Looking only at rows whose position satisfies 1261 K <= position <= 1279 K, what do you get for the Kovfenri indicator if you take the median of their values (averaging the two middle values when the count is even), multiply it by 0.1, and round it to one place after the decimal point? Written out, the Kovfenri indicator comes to 4.7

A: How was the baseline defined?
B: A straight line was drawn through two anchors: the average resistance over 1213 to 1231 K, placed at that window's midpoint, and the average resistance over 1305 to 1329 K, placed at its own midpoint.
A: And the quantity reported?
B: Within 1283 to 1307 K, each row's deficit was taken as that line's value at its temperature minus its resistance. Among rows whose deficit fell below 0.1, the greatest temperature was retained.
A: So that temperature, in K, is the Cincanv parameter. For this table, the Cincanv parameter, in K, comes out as 1306.0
